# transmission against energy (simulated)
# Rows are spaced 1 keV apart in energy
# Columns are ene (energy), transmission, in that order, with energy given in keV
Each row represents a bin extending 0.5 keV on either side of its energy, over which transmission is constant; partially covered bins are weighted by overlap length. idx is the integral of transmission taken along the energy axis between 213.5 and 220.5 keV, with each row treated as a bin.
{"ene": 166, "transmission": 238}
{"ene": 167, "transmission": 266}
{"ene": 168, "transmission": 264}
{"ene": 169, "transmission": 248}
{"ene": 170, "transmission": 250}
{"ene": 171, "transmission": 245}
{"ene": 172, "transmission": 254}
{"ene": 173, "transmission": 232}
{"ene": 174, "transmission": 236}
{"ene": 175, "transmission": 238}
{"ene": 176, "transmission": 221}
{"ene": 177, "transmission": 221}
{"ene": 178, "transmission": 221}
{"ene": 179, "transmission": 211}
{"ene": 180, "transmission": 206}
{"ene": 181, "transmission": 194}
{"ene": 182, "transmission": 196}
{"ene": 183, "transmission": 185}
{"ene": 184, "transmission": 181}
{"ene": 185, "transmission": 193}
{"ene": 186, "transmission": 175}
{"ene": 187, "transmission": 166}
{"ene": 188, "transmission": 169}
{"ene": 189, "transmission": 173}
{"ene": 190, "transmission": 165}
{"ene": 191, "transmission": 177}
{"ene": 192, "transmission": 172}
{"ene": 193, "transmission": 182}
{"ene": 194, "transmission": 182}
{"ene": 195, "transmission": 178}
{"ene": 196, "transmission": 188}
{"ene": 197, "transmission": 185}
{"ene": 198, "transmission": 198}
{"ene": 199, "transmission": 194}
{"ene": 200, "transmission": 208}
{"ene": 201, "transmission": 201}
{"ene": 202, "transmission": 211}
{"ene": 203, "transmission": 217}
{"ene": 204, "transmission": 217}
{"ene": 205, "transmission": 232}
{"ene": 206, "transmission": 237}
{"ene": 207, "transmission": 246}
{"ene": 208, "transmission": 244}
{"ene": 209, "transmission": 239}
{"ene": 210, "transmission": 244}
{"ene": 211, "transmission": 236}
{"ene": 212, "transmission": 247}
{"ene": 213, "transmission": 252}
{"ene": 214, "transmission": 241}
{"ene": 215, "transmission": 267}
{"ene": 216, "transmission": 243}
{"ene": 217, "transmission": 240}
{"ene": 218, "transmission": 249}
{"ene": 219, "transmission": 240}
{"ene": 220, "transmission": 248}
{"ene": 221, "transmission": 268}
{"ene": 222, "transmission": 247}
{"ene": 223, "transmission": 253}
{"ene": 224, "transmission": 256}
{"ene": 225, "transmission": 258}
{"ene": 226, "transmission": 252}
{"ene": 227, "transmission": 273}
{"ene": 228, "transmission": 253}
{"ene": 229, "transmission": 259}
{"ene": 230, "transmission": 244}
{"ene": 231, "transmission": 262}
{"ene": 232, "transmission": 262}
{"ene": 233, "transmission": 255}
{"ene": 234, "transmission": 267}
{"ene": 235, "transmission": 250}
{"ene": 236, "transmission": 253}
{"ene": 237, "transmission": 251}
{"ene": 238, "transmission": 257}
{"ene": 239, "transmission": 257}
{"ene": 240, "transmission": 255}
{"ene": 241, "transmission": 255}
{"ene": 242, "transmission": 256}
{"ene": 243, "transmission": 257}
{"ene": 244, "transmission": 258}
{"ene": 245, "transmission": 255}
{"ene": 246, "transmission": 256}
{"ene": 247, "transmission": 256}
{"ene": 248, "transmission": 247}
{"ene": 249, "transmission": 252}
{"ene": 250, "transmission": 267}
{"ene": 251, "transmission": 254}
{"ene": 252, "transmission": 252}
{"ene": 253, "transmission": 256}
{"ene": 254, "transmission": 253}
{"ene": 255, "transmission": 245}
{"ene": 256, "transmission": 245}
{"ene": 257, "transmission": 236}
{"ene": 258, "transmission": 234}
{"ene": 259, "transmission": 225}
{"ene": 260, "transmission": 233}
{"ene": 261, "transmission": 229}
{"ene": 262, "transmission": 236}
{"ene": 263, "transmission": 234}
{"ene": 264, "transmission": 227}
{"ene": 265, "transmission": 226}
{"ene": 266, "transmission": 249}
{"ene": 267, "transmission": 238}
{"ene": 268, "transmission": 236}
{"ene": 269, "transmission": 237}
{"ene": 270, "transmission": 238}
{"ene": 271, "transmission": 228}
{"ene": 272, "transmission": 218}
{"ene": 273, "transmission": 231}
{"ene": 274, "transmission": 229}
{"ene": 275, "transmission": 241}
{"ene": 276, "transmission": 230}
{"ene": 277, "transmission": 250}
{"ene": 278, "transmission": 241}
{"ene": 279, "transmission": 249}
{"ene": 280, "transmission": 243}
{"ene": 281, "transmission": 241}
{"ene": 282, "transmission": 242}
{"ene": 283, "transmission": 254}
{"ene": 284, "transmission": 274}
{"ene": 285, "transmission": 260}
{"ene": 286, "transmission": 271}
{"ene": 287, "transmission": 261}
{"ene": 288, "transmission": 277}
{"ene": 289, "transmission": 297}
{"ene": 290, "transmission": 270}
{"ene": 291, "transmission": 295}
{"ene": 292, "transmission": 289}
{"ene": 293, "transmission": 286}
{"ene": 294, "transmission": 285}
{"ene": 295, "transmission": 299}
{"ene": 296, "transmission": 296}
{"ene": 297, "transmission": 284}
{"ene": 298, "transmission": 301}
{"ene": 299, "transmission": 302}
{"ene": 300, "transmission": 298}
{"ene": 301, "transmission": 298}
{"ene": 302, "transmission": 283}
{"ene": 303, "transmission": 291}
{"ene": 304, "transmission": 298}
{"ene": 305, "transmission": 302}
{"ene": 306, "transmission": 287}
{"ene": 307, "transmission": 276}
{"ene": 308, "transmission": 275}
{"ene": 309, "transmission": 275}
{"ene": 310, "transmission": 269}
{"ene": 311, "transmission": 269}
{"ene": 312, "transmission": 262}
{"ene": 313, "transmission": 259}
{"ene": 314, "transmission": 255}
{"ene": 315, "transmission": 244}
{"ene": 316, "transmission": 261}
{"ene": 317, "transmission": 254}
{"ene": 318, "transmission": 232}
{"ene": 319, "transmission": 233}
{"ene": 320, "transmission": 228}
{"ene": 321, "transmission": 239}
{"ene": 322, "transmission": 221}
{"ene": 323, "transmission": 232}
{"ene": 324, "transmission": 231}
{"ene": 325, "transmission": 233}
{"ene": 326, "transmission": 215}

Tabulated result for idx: 1728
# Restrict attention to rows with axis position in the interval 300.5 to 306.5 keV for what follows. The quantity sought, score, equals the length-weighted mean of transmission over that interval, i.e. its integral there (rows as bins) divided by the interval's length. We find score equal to 293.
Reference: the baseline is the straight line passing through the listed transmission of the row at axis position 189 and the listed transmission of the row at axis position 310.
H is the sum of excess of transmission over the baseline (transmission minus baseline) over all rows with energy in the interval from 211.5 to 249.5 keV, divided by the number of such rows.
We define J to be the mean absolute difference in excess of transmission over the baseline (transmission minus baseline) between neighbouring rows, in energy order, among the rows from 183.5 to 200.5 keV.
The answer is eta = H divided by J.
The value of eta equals 6.0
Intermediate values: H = 48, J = 8.1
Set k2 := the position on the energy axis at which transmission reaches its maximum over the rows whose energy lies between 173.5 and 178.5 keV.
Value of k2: 175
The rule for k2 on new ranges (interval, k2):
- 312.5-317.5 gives 316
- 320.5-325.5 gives 321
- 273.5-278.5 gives 277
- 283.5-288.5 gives 288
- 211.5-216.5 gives 215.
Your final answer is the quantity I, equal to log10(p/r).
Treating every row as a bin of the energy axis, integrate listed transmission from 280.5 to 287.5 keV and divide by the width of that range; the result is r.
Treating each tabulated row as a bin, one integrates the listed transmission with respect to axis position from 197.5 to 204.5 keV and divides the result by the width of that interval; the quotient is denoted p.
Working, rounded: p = 207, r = 258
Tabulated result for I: -0.10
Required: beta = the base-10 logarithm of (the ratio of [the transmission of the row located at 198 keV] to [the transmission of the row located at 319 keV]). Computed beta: -0.07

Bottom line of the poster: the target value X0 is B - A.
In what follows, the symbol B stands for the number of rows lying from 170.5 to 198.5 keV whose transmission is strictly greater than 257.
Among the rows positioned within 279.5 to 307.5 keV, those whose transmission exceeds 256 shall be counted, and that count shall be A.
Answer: -24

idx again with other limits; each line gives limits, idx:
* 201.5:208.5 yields 1604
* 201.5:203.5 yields 428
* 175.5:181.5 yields 1274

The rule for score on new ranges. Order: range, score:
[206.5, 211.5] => 242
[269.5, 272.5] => 228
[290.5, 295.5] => 291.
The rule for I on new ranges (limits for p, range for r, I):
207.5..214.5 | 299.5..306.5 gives -0.08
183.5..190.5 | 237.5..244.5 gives -0.17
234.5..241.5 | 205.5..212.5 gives 0.02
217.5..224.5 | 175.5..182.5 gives 0.08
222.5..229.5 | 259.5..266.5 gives 0.04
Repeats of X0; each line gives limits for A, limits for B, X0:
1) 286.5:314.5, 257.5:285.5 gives -25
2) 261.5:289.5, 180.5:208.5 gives -6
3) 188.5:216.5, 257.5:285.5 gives 1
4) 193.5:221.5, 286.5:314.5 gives 25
